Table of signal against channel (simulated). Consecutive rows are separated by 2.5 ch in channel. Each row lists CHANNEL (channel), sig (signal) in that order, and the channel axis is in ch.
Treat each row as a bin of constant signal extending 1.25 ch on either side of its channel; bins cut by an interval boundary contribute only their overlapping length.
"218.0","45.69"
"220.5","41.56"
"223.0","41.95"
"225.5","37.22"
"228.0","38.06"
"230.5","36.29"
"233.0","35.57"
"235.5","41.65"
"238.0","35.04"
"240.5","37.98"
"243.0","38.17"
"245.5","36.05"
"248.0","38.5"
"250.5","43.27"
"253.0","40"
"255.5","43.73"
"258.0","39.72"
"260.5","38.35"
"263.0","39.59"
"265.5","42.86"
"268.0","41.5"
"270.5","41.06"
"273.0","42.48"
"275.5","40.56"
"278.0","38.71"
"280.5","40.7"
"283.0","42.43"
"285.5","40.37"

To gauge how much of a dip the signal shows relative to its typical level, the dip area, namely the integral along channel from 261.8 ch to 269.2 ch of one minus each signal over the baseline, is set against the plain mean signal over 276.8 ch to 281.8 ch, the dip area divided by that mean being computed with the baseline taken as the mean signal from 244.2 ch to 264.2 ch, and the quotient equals -0.0067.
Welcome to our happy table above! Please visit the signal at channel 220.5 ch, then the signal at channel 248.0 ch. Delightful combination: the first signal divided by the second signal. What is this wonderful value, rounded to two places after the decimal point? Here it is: 1.08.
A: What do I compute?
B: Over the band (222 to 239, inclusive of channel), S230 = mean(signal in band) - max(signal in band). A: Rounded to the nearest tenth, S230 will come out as -4.0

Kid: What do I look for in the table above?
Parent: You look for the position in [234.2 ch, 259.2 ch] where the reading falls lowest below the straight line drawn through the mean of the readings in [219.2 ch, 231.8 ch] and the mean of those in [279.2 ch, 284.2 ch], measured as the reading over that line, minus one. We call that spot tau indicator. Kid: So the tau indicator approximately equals 238.0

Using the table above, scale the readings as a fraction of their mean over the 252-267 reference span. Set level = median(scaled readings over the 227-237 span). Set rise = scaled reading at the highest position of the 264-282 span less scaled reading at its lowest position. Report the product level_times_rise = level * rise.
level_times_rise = -0.048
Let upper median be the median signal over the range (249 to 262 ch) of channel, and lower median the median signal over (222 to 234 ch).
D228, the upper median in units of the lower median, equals 1.07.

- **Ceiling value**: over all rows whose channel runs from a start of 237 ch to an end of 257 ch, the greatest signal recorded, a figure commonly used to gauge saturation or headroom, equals 43.73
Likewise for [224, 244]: 41.65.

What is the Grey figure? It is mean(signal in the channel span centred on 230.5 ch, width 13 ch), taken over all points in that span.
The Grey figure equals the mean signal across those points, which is 37.8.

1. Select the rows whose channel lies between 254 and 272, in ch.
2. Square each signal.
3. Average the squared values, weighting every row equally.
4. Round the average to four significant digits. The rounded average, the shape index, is 1682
